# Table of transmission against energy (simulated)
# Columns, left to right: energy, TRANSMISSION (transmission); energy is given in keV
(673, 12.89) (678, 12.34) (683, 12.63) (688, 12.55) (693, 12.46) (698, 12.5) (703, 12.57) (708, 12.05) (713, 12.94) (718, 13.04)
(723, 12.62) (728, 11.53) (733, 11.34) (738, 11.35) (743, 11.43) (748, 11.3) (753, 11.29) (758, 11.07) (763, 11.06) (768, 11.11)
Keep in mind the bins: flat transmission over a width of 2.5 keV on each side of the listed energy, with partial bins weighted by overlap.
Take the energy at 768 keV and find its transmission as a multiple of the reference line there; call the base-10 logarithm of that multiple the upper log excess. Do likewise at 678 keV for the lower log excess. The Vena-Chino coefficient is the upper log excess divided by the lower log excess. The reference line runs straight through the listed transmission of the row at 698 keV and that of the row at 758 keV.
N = -0.5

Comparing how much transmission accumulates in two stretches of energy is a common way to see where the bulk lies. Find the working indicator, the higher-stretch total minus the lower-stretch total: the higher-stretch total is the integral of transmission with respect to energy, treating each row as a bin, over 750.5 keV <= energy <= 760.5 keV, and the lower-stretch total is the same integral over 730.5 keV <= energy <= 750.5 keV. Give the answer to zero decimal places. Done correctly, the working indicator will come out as -115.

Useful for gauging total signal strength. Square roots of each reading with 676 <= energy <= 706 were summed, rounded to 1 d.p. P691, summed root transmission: 21.2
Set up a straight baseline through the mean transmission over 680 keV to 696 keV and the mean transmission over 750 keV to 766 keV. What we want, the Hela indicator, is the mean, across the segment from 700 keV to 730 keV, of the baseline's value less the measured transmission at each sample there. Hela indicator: -0.5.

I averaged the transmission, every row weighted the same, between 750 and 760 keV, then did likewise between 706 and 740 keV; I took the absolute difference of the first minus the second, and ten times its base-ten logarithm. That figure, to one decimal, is -0.2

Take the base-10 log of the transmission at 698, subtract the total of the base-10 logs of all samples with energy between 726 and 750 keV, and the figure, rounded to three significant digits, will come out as -4.19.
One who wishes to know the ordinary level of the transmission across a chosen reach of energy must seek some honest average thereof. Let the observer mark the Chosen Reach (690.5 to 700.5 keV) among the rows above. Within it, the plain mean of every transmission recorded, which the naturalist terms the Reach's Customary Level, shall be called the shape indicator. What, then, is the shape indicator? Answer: 12.5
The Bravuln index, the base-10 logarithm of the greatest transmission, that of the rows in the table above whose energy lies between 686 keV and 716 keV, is 1.11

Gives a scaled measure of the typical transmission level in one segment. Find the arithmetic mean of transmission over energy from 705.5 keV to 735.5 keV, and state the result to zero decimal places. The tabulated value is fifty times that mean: 613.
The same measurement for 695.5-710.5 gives 619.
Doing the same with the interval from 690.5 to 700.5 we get 624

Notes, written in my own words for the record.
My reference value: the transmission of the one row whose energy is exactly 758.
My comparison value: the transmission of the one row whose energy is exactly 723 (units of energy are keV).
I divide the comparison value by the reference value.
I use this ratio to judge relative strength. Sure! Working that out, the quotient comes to 1.140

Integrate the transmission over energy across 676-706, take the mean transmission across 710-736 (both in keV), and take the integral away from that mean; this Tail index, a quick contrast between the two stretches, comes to -363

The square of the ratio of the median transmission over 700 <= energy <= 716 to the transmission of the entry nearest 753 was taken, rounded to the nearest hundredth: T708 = 1.24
